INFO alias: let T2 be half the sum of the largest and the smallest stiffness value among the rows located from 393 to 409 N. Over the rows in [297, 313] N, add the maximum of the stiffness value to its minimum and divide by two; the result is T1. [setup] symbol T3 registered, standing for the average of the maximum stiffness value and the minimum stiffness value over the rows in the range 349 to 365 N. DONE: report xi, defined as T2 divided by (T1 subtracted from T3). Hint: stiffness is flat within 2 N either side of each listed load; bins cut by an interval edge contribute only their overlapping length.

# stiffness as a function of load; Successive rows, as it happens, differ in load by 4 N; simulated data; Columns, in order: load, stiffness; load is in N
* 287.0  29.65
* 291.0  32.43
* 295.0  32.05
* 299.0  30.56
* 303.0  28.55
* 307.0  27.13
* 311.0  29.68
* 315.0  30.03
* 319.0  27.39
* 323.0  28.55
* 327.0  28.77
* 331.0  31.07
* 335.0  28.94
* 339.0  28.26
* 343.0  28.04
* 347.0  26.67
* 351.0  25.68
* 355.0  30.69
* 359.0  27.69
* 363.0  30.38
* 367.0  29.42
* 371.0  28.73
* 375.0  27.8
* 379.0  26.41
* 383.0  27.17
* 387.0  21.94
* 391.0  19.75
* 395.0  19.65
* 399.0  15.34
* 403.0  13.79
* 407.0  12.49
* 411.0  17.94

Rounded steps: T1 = 28.8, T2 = 16.1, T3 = 28.2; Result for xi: -24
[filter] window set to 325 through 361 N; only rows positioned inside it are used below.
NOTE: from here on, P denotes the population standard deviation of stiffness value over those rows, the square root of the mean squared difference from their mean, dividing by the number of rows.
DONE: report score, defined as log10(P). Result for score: 0.21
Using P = 1.6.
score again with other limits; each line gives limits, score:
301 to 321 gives 0.07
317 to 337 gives 0.08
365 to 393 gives 0.53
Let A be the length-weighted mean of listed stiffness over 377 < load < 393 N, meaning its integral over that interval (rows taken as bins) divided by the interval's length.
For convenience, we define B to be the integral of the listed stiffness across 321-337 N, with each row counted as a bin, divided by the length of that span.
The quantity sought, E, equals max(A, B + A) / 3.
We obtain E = 17.7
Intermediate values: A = 23.8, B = 29.3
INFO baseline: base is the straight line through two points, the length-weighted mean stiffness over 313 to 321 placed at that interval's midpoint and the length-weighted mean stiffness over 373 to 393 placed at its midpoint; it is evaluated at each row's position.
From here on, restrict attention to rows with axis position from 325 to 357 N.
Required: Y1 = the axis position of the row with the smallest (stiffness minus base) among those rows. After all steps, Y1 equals 351.0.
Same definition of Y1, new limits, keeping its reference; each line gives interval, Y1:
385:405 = 403.0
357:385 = 379.0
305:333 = 307.0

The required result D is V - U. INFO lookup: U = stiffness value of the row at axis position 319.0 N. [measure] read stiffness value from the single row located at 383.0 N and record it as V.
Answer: -0.2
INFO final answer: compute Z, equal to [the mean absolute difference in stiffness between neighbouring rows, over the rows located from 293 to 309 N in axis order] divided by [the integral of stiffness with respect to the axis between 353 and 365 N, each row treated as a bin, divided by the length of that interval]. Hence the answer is 0.055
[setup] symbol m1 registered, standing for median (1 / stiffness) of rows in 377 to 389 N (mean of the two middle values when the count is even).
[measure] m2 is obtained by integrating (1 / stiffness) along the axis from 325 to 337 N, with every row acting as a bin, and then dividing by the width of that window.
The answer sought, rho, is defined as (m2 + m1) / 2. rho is 0.0358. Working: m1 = 0.038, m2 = 0.0338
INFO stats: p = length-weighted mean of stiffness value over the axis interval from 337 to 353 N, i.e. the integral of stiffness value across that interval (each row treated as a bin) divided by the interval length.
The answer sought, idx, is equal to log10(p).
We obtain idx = 1.43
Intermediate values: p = 27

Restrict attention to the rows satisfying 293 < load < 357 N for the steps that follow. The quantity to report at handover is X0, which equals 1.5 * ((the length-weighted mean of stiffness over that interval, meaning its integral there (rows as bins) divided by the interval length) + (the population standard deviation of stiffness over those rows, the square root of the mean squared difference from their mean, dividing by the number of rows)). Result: 45.8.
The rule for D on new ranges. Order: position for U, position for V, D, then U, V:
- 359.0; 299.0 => 2.9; 27.69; 30.56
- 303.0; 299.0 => 2.0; 28.55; 30.56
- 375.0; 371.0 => 0.9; 27.8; 28.73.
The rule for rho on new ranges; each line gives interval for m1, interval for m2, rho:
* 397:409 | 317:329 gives 0.0540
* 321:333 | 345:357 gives 0.0355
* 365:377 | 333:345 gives 0.0350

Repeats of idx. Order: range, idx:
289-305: 1.49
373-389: 1.41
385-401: 1.28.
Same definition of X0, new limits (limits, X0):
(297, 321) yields 45.3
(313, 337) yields 45.4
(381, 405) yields 36.0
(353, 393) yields 45.6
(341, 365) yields 45.0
